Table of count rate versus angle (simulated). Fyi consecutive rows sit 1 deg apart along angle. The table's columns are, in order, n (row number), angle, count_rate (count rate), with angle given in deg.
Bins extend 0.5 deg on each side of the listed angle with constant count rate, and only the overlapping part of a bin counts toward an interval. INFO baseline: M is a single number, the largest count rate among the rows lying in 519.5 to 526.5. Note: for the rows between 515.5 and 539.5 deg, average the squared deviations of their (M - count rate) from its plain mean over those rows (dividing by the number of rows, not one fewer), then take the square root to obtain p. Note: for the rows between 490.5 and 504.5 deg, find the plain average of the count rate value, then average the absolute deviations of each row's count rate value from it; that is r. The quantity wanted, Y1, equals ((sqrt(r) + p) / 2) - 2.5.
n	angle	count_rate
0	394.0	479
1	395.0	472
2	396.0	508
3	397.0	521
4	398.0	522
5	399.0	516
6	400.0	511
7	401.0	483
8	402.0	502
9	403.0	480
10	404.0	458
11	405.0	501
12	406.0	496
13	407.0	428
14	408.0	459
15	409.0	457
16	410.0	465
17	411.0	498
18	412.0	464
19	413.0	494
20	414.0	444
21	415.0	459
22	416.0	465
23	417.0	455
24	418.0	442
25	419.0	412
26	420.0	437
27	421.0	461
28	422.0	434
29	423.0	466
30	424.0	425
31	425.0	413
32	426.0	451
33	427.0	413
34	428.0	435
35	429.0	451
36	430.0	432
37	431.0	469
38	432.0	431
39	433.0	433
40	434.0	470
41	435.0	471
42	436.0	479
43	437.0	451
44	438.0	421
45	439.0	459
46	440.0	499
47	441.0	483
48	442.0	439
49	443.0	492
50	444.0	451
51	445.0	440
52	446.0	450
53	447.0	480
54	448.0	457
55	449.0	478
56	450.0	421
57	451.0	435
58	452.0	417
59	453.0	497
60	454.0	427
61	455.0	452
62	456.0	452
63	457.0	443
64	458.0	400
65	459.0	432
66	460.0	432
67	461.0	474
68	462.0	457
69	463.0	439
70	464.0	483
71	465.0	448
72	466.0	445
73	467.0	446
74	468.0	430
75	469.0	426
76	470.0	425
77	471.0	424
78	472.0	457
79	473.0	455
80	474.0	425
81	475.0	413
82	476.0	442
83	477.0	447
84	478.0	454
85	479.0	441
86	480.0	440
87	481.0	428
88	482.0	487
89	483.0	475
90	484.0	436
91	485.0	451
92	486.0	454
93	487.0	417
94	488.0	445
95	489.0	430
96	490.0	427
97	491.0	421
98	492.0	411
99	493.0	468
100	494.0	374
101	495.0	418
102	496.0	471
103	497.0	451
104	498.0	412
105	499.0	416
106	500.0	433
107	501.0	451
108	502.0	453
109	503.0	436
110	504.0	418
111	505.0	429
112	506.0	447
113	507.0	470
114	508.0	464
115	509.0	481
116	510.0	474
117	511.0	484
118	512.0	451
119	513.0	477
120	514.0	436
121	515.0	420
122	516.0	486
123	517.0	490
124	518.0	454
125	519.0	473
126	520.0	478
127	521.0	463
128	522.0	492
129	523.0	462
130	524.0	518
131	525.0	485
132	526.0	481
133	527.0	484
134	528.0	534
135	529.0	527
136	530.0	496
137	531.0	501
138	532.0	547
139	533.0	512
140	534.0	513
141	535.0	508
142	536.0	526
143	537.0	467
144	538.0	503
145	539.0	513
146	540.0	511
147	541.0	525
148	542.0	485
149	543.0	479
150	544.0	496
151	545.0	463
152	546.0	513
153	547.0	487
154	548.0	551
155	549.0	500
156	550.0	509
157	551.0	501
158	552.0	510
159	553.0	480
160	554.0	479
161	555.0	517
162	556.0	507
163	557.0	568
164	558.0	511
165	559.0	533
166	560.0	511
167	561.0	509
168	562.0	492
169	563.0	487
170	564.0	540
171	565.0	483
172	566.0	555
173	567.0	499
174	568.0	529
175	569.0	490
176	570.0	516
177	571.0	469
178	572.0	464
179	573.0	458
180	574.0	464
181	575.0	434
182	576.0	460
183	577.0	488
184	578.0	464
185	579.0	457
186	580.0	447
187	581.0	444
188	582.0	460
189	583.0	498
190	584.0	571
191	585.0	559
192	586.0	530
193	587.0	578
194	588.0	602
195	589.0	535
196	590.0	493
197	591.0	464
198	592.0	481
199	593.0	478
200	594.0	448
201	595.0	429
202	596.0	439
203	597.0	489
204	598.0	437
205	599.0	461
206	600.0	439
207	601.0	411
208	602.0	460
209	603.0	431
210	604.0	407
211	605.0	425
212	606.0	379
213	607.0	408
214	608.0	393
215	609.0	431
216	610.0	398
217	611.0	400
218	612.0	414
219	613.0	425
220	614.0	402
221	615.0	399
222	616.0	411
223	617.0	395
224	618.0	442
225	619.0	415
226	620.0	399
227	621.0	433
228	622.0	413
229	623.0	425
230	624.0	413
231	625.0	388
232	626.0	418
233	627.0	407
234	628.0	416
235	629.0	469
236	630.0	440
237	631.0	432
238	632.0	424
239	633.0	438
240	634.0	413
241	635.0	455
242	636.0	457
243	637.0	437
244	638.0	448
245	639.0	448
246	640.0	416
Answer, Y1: 12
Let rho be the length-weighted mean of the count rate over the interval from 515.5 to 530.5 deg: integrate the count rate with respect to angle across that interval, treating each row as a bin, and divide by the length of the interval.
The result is 488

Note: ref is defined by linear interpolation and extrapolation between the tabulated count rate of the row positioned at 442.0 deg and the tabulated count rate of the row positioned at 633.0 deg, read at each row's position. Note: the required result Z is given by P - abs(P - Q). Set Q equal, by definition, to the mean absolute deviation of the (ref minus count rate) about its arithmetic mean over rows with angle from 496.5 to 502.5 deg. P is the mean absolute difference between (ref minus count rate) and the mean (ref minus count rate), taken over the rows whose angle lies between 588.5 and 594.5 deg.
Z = 15.7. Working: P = 20.5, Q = 16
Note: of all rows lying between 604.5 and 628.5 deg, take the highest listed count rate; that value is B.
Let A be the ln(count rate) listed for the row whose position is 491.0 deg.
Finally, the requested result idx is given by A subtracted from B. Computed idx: 436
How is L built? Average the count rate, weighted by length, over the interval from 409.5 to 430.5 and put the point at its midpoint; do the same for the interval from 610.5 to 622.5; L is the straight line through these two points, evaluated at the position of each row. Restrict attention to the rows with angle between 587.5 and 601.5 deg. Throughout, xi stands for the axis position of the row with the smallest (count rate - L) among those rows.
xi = 601.0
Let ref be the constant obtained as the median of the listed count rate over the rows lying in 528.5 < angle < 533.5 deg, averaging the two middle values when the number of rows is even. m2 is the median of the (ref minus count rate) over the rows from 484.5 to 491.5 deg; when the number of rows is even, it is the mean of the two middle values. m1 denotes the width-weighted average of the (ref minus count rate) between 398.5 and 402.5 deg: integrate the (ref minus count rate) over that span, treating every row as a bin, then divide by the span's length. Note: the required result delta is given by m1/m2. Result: 0.1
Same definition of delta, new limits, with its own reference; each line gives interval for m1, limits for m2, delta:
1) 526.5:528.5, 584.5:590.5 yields -0.1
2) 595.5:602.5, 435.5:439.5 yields 1.1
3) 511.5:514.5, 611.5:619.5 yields 0.6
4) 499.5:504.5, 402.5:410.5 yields 1.5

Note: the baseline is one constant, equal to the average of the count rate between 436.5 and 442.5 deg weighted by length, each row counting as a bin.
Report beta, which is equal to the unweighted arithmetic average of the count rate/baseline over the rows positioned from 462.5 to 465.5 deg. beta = 1.00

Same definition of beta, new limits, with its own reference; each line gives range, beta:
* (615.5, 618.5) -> 0.91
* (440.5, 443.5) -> 1.03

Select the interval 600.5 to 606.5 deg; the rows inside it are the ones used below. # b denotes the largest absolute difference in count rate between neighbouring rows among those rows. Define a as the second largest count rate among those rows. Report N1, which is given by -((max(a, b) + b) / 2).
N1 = -240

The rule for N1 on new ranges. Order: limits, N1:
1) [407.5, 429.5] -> -272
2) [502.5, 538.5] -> -300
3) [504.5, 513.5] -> -257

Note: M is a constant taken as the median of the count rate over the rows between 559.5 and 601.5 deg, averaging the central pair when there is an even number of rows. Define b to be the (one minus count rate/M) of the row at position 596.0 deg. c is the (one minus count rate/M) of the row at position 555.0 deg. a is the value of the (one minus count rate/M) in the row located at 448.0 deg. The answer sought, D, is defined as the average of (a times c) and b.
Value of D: 0.043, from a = 0.05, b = 0.089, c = -0.07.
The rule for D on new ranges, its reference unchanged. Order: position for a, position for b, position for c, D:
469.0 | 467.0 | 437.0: 0.041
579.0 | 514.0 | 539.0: 0.046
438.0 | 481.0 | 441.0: 0.056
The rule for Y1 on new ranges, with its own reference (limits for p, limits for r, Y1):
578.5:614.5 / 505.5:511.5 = 27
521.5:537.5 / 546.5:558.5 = 11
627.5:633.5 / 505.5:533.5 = 8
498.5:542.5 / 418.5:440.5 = 16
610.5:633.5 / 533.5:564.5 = 9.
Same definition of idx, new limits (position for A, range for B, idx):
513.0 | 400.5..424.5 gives 496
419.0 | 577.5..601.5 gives 596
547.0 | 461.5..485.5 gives 481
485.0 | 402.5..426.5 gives 495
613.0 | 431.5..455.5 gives 493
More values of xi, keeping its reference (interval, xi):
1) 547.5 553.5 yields 553.0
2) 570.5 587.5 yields 575.0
